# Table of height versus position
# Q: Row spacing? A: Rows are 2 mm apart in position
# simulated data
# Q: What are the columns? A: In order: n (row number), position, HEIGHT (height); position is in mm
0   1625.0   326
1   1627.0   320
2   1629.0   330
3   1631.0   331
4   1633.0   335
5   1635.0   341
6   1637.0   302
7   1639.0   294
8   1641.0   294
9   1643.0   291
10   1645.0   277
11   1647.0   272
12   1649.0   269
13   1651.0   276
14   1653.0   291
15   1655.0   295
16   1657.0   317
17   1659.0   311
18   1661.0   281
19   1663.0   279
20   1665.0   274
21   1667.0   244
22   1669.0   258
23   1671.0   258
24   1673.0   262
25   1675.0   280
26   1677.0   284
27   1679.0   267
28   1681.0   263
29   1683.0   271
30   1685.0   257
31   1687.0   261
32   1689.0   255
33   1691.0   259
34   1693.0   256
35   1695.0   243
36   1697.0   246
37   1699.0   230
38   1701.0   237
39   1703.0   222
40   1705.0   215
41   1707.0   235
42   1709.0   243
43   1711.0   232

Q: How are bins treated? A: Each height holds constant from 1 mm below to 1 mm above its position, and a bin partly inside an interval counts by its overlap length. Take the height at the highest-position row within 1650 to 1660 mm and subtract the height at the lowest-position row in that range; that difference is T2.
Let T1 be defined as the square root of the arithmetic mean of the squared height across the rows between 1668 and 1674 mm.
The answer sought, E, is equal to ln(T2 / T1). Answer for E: -2.0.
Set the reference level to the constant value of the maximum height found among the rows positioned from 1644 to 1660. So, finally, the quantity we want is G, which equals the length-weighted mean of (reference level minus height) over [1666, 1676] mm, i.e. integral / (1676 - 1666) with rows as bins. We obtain 57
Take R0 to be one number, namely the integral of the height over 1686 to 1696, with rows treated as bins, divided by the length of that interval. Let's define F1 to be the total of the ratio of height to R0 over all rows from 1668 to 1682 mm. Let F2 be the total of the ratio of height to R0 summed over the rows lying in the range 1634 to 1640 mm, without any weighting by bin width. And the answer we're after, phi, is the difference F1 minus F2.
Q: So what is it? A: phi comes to 4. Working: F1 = 7.3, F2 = 3.7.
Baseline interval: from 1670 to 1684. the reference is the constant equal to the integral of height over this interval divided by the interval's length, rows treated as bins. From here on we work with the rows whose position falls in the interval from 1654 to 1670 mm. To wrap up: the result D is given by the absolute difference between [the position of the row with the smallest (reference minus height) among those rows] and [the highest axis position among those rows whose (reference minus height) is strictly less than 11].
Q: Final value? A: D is 8 mm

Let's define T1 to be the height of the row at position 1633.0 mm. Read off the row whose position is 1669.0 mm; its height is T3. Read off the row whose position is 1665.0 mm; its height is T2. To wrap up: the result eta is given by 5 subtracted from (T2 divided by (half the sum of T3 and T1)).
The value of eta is -4.08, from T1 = 335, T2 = 274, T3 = 258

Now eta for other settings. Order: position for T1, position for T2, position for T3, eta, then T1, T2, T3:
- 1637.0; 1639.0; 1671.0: -3.95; 302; 294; 258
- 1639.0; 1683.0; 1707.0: -3.98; 294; 271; 235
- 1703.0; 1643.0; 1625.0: -3.94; 222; 291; 326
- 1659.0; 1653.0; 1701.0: -3.94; 311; 291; 237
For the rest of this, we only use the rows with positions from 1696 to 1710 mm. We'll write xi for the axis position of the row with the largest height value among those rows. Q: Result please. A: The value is 1697.0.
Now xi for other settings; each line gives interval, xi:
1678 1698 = 1683.0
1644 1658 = 1657.0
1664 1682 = 1677.0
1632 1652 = 1635.0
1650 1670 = 1657.0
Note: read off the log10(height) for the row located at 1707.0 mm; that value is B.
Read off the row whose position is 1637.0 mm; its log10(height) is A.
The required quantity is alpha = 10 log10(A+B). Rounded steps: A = 2.48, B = 2.37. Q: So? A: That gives 6.86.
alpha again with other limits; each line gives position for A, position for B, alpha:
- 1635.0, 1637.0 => 7.00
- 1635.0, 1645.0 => 6.97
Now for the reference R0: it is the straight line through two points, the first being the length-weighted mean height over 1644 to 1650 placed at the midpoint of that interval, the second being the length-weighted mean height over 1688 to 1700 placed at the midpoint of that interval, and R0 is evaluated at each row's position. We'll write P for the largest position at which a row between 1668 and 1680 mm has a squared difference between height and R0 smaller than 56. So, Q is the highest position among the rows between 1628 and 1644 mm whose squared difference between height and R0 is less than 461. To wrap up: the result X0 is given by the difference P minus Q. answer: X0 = 30 mm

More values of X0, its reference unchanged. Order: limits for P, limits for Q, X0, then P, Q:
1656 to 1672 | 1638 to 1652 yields 20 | 1671.0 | 1651.0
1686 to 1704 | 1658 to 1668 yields 30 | 1697.0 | 1667.0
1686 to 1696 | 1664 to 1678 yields 22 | 1695.0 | 1673.0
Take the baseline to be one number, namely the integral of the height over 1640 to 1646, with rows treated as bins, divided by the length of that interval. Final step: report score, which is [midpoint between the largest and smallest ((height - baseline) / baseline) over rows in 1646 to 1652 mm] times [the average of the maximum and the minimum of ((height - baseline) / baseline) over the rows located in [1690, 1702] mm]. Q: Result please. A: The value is 0.008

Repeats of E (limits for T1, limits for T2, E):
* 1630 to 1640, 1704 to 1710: -2.4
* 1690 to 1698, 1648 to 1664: -3.2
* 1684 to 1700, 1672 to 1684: -3.3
